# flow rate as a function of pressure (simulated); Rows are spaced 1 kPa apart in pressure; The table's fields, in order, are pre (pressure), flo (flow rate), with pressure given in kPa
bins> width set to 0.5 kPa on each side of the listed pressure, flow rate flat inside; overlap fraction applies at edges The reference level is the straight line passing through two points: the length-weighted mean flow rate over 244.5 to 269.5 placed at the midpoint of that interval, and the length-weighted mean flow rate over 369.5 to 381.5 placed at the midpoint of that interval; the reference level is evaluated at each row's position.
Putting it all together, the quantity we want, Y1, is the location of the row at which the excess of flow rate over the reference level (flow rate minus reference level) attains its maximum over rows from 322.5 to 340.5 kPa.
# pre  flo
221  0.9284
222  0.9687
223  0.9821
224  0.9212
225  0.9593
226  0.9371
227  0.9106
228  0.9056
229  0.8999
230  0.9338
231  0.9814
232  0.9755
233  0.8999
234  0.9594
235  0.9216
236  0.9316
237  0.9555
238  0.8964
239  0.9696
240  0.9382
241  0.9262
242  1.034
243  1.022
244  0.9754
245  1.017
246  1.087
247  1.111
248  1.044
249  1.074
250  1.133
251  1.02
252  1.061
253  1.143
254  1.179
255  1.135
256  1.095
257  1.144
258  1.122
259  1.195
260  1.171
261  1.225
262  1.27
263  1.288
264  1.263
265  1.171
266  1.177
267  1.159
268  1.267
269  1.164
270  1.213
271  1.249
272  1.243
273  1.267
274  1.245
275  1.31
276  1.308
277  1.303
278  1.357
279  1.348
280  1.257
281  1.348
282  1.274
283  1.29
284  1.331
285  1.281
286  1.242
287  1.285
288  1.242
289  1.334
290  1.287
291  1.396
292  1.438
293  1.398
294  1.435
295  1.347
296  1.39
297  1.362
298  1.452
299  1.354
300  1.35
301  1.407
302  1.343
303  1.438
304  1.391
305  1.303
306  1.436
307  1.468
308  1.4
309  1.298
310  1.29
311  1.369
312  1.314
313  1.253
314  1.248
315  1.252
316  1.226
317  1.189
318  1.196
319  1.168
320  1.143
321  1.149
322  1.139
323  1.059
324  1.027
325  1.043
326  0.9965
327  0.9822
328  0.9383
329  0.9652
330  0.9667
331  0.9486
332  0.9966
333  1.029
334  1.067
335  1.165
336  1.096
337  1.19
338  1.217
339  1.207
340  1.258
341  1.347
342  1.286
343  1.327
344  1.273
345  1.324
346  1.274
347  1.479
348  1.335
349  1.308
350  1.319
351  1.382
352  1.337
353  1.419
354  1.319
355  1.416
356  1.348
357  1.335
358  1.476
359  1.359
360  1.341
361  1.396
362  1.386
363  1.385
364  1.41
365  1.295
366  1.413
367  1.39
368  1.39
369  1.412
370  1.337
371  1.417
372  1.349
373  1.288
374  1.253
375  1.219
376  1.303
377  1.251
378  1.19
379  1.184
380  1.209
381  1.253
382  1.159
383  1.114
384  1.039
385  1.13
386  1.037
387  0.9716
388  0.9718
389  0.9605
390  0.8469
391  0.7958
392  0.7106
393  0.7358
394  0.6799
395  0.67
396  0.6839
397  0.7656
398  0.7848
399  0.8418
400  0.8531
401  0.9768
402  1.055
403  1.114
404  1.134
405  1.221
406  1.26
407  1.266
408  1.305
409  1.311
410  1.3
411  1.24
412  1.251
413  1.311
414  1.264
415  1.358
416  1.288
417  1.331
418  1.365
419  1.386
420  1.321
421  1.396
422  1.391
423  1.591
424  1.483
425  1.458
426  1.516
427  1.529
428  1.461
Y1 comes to 340 kPa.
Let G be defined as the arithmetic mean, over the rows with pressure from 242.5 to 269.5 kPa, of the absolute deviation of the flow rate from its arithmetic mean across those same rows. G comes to 0.066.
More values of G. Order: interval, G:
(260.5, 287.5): 0.042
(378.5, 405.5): 0.162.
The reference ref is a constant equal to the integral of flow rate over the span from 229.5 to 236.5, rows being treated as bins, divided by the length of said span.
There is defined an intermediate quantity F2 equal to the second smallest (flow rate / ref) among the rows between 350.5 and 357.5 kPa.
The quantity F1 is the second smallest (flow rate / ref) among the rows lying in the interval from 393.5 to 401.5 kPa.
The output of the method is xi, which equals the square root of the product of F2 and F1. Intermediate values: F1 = 0.7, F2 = 1.42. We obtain 1.01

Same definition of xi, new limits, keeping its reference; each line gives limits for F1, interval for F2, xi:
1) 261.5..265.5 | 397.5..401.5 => 1.09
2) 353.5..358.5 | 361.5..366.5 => 1.44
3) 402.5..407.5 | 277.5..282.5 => 1.27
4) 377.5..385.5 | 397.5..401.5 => 1.03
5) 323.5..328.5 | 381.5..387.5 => 1.07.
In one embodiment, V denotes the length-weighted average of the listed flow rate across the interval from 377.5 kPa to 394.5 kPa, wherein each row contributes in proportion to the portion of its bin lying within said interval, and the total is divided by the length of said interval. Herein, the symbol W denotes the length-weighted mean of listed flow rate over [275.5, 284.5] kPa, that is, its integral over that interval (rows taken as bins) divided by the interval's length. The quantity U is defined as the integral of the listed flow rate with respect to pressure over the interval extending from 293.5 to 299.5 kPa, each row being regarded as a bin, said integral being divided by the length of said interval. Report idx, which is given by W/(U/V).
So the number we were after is 0.94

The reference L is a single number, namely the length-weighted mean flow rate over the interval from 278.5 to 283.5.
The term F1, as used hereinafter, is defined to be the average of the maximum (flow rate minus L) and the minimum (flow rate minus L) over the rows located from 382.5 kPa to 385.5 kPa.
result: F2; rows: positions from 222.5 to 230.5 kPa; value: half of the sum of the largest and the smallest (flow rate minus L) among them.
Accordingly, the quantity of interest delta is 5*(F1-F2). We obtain 0.7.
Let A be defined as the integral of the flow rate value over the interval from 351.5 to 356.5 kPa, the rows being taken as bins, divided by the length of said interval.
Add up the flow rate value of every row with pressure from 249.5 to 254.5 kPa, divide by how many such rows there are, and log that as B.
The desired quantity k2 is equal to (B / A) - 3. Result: -2.19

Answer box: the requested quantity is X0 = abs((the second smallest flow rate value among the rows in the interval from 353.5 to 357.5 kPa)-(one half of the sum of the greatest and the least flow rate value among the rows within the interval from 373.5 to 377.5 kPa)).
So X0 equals 0.07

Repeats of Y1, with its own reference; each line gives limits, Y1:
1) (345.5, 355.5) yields 347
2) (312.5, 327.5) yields 313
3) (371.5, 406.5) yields 372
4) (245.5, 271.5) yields 263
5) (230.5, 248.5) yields 247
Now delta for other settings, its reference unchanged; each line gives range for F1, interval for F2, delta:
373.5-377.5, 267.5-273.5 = 0.2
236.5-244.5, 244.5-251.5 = -0.5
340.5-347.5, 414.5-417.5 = 0.3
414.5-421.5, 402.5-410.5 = 0.6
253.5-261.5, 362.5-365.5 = -1.0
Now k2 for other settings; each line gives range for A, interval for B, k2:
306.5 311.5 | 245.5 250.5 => -2.20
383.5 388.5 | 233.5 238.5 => -2.09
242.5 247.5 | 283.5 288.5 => -1.78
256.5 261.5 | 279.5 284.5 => -1.89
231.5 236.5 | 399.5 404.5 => -1.91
